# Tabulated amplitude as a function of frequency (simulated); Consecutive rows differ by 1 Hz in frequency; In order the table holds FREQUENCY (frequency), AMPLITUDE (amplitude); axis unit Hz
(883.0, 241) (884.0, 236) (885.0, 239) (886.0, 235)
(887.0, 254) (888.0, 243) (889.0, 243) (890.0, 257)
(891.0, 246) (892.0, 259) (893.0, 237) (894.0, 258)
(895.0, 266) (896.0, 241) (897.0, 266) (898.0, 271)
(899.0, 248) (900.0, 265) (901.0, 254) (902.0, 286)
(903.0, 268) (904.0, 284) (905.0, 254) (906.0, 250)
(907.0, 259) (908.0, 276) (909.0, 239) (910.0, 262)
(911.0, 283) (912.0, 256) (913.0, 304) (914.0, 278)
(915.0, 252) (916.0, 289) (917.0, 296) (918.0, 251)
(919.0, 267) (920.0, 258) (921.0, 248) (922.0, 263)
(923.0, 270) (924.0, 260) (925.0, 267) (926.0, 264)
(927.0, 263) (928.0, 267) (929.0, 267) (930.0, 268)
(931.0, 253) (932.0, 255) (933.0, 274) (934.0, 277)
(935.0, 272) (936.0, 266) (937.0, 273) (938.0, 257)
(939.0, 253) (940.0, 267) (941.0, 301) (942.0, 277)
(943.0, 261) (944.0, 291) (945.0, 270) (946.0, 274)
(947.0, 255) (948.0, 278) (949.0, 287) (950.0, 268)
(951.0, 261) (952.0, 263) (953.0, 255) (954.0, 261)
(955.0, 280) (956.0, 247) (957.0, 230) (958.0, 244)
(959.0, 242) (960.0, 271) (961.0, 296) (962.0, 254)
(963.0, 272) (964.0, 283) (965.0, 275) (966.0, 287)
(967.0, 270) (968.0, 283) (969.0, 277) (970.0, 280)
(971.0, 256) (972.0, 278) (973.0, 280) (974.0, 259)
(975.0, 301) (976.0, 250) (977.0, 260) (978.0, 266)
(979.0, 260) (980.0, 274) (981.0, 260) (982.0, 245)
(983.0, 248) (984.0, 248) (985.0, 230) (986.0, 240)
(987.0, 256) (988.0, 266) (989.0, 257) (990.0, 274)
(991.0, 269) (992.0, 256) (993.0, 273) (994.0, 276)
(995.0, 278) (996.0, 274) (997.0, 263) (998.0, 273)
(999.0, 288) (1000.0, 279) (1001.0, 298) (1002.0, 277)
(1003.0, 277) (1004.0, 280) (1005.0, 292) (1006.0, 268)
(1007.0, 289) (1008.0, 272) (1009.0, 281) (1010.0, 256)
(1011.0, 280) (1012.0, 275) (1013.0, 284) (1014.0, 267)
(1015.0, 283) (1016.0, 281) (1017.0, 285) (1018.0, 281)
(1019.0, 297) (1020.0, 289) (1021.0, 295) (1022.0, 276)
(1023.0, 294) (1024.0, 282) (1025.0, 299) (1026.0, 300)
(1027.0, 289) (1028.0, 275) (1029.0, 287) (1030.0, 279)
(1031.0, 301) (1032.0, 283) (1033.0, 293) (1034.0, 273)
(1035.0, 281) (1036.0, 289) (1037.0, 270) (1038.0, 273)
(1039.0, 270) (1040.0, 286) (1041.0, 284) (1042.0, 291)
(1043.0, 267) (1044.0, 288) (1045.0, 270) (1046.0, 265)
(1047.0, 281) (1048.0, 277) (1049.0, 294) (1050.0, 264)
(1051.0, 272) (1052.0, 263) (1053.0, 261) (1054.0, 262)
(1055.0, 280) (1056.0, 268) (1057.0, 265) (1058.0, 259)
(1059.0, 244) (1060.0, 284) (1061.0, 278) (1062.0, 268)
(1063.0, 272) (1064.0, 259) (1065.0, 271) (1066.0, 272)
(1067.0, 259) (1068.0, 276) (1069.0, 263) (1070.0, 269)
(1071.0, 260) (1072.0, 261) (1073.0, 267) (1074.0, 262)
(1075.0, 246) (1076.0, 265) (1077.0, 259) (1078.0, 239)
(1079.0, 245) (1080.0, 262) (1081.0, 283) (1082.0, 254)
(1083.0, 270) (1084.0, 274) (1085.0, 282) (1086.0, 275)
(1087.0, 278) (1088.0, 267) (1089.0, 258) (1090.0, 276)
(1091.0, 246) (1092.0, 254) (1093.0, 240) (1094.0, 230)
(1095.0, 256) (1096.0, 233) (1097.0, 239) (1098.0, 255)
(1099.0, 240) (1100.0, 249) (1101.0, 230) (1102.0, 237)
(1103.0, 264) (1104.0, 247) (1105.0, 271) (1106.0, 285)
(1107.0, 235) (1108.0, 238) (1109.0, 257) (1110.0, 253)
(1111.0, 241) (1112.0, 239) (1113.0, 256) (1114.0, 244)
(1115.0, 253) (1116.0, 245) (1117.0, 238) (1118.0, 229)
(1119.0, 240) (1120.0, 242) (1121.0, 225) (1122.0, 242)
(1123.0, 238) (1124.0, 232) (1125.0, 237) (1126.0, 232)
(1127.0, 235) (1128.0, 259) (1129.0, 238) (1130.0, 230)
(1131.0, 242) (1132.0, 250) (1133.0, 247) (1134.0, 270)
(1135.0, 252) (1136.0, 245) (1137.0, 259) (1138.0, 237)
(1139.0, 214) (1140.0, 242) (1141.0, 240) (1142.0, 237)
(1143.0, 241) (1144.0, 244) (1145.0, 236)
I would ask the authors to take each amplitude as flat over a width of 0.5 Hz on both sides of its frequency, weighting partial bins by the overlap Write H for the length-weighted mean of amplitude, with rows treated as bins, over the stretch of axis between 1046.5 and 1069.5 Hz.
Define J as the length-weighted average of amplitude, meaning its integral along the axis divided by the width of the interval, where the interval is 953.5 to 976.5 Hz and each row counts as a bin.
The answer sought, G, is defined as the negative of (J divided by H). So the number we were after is -1.00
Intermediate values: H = 269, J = 269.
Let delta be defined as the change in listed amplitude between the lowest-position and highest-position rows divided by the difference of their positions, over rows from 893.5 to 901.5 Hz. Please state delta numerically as -1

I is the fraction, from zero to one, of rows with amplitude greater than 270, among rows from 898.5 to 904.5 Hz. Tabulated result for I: 0.3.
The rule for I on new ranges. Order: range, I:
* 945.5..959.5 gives 0.3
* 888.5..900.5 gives 0.1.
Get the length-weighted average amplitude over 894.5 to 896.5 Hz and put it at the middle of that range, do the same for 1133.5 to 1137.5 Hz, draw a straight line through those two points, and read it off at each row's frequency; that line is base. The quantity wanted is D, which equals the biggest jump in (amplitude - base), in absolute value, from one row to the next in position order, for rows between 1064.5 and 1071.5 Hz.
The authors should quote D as 17.0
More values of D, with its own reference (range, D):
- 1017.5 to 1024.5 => 19.0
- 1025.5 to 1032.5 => 22.0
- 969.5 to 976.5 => 51.0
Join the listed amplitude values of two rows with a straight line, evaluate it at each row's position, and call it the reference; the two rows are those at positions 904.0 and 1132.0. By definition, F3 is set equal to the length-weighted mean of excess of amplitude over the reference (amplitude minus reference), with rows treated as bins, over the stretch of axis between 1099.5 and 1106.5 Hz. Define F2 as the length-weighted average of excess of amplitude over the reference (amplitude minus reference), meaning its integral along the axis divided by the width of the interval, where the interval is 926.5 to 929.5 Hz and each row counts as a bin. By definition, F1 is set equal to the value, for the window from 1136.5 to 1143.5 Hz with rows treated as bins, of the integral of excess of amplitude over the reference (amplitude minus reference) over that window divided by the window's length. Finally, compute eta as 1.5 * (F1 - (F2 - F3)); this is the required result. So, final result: 7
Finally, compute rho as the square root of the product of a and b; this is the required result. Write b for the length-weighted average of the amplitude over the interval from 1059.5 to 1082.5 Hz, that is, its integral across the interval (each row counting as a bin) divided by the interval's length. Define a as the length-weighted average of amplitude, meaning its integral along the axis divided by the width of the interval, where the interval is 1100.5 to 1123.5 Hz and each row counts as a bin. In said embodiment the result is 255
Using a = 246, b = 264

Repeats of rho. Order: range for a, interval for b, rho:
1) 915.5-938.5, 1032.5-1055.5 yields 271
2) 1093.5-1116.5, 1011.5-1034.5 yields 266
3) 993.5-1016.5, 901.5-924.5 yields 273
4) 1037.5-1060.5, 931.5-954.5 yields 271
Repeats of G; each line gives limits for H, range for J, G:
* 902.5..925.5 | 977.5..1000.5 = -0.99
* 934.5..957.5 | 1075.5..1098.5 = -0.97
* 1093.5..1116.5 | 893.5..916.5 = -1.07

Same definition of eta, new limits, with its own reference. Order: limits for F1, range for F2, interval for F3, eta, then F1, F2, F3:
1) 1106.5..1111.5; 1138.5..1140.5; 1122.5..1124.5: -6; -9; -21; -16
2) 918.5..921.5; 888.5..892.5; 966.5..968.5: 19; -24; -35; 2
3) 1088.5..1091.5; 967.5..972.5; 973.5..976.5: 0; 4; 1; -3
